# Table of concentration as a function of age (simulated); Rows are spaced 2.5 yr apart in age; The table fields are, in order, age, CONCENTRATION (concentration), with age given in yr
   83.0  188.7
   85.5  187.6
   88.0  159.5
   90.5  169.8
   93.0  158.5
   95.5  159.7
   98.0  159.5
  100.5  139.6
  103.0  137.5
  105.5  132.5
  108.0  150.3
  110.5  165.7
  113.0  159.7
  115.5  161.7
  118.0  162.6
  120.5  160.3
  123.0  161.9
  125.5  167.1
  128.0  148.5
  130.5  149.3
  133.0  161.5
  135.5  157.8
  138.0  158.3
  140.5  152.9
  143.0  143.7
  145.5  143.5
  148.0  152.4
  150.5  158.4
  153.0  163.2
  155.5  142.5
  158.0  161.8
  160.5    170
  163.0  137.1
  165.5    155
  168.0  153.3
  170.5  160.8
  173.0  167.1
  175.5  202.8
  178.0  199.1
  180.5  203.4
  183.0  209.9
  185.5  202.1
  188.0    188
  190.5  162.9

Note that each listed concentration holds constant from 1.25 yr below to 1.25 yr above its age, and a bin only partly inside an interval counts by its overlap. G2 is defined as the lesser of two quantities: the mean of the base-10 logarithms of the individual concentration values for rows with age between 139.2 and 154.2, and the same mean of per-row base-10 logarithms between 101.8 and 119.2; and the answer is 2.18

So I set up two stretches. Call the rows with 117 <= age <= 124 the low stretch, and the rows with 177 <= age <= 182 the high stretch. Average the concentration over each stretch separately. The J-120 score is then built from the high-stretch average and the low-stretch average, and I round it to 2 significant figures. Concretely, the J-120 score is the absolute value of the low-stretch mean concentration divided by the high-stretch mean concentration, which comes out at 0.80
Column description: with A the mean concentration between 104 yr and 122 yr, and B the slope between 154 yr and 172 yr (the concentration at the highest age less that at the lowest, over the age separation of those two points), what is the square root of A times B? 13.8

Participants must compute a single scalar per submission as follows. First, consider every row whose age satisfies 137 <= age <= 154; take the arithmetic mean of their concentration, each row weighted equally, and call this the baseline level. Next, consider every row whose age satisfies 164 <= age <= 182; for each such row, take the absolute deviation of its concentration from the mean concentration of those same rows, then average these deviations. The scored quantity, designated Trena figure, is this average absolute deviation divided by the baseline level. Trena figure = 0.14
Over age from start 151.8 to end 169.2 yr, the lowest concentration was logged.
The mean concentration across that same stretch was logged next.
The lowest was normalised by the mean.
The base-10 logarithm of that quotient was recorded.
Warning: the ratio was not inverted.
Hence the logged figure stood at -0.052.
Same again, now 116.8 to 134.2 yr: -0.029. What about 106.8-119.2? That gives -0.027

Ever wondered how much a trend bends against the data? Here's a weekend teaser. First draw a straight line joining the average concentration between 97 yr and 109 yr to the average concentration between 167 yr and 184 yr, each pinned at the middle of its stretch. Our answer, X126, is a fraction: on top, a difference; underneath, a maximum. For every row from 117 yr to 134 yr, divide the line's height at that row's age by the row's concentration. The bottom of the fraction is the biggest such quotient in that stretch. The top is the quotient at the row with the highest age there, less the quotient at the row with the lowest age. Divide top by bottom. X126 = 0.056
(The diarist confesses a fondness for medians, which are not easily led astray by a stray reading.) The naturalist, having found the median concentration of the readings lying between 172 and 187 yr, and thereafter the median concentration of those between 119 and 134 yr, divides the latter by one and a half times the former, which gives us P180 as 0.530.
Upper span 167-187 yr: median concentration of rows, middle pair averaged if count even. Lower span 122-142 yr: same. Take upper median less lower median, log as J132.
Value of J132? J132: 43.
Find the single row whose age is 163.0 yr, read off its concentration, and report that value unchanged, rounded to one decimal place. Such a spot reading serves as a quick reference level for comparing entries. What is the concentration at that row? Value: 137.1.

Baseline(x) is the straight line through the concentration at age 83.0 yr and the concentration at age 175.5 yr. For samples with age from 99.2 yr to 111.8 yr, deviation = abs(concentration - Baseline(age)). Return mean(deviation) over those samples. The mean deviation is 47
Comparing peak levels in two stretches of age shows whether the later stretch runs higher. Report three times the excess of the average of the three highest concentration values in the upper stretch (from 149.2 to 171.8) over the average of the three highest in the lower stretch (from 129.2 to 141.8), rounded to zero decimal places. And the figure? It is 17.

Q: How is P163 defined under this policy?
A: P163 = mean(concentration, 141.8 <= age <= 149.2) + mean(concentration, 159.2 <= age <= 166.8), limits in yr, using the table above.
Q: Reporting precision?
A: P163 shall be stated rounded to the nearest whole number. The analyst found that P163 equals 301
